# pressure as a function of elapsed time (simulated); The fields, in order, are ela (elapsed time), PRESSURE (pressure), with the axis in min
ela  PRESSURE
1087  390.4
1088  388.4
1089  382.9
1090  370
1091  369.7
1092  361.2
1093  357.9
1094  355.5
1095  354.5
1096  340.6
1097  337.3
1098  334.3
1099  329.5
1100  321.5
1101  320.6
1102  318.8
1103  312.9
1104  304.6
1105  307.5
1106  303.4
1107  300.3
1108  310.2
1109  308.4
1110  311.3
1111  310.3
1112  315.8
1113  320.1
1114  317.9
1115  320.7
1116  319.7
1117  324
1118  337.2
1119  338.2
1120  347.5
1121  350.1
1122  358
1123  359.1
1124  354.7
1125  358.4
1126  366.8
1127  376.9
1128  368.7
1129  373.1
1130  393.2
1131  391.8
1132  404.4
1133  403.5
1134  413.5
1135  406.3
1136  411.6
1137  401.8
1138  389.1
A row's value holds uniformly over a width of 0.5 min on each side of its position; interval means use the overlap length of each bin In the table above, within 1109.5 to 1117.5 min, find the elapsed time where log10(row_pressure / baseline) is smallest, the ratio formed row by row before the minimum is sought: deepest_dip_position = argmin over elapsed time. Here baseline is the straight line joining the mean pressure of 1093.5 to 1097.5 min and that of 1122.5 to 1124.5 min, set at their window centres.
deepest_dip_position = 1111 min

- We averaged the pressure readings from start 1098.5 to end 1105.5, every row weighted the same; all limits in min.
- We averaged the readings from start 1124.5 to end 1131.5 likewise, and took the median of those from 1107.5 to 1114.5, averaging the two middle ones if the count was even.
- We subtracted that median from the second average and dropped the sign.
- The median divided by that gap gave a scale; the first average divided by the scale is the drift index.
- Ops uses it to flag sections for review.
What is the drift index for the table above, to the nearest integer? 65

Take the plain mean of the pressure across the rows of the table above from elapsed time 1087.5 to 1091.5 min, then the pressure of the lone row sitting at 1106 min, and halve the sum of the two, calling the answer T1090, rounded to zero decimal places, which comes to 341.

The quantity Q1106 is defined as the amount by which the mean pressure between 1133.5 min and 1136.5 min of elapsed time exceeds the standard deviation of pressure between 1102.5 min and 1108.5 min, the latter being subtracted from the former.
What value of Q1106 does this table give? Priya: 406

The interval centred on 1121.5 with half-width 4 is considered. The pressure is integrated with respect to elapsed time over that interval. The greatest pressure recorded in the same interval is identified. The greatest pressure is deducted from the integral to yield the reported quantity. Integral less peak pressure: 2444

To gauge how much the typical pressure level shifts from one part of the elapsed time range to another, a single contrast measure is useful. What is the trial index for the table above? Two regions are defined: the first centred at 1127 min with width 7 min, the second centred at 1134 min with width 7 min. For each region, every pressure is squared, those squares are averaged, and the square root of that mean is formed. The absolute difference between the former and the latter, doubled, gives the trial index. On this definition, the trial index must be 69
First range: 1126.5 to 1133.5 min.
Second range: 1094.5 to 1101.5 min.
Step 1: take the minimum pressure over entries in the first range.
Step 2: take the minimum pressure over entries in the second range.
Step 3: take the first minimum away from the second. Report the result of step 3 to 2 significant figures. -48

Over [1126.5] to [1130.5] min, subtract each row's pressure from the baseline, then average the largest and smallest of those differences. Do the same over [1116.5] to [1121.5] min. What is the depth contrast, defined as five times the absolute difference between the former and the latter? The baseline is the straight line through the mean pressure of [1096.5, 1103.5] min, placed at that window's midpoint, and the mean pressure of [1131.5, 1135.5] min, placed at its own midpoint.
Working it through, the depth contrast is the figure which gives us 97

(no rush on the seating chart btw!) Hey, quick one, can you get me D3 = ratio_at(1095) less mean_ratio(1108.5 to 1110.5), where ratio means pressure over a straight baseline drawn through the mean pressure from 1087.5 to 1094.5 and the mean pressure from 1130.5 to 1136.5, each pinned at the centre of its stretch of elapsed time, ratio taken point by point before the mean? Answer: 0.146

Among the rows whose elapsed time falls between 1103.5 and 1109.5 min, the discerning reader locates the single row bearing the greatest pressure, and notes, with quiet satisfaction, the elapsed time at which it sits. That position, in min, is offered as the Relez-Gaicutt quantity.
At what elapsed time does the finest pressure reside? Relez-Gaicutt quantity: 1108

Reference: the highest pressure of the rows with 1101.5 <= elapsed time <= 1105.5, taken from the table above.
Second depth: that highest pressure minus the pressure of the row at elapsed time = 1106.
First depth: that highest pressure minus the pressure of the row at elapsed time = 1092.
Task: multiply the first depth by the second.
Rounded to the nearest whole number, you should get -653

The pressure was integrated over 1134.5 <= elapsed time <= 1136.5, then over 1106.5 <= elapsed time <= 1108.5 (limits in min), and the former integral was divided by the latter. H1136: 1.34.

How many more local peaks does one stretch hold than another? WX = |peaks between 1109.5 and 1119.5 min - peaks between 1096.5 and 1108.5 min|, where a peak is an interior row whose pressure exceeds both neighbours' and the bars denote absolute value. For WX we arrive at 1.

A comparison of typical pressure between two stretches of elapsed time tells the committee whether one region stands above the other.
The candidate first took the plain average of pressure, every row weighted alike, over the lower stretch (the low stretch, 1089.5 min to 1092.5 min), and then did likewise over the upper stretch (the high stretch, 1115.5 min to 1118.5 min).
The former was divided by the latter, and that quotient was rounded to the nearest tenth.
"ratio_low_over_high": 1.1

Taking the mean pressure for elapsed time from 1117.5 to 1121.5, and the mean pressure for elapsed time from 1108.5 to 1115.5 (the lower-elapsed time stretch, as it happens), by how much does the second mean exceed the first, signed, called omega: -28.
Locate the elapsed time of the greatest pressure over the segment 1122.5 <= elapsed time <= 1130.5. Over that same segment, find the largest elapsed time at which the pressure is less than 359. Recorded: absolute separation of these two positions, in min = 5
